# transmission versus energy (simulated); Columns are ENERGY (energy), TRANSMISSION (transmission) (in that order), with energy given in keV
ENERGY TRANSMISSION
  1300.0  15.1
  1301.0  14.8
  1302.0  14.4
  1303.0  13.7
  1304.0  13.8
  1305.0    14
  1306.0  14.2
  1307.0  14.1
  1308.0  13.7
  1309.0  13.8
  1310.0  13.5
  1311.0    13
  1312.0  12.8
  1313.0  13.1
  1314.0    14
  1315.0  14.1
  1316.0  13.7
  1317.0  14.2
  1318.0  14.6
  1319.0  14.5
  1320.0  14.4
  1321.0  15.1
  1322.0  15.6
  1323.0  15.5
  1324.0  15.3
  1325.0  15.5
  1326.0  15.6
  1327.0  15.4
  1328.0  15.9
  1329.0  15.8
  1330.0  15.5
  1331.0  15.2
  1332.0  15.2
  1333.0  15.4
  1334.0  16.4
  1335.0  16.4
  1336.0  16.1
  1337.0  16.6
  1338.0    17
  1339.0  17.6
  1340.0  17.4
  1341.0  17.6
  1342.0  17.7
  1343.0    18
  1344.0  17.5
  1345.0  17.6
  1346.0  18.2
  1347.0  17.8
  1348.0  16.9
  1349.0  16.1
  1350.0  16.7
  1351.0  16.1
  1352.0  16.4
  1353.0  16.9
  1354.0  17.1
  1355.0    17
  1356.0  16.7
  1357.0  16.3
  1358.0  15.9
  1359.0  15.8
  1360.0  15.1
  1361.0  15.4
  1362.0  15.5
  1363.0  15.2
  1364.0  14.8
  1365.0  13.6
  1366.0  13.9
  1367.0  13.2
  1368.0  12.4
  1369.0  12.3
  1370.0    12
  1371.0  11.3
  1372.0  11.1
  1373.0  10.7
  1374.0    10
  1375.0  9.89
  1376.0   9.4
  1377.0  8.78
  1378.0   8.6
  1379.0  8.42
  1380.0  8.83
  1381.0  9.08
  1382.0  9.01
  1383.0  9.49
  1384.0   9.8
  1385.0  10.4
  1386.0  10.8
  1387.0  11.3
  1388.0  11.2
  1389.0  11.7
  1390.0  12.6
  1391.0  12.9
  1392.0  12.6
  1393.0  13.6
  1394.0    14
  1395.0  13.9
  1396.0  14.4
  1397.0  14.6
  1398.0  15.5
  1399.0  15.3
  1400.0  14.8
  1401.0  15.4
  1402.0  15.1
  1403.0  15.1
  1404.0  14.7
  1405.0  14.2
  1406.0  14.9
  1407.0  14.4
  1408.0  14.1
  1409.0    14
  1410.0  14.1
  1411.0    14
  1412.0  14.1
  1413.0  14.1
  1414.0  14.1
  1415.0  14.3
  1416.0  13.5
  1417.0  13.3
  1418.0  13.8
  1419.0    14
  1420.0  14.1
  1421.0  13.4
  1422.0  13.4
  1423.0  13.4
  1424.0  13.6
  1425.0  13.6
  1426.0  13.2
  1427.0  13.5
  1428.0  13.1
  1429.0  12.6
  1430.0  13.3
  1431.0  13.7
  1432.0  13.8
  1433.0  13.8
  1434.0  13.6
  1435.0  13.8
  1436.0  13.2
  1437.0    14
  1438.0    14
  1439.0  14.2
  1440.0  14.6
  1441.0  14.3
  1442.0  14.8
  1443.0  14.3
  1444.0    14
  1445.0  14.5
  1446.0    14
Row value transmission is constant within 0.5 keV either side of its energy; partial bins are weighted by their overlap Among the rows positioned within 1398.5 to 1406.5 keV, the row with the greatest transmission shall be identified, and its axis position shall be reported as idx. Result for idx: 1401.0 keV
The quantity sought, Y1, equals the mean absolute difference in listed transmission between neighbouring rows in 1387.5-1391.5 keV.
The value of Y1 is 0.57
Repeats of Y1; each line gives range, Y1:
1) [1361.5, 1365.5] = 0.63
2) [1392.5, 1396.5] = 0.33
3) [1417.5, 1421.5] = 0.33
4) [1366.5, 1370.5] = 0.40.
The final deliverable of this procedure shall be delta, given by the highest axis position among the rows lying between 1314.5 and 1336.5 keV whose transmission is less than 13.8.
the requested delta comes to 1316.0 keV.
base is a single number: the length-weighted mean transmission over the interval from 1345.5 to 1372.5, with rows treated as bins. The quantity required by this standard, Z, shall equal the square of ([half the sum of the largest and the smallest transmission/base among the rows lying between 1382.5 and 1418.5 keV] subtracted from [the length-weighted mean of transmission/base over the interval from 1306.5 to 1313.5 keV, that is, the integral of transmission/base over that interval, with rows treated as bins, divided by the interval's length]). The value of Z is 0.004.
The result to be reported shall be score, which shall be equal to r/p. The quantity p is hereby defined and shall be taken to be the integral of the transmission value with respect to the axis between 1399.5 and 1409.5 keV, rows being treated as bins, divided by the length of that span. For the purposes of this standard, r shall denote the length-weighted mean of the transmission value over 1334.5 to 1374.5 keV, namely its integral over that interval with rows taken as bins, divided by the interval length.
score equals 1.06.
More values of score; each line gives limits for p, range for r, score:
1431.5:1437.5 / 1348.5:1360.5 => 1.19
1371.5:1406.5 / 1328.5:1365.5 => 1.36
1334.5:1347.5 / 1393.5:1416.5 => 0.83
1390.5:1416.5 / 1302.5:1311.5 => 0.96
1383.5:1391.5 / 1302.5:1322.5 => 1.23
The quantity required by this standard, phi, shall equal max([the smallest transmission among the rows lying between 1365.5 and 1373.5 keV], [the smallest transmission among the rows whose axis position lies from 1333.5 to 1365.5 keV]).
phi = 13.6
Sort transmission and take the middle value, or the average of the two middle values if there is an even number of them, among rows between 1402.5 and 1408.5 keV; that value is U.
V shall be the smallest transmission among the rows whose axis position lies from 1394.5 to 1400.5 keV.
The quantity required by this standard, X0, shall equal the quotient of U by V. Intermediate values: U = 14.55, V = 13.9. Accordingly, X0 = 1.05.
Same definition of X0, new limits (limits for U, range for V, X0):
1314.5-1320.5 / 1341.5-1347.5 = 0.82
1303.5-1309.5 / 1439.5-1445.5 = 0.99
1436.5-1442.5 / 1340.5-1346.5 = 0.81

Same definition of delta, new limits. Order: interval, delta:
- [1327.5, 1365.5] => 1365.0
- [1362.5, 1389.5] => 1389.0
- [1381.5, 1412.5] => 1393.0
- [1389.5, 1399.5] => 1393.0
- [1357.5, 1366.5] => 1365.0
